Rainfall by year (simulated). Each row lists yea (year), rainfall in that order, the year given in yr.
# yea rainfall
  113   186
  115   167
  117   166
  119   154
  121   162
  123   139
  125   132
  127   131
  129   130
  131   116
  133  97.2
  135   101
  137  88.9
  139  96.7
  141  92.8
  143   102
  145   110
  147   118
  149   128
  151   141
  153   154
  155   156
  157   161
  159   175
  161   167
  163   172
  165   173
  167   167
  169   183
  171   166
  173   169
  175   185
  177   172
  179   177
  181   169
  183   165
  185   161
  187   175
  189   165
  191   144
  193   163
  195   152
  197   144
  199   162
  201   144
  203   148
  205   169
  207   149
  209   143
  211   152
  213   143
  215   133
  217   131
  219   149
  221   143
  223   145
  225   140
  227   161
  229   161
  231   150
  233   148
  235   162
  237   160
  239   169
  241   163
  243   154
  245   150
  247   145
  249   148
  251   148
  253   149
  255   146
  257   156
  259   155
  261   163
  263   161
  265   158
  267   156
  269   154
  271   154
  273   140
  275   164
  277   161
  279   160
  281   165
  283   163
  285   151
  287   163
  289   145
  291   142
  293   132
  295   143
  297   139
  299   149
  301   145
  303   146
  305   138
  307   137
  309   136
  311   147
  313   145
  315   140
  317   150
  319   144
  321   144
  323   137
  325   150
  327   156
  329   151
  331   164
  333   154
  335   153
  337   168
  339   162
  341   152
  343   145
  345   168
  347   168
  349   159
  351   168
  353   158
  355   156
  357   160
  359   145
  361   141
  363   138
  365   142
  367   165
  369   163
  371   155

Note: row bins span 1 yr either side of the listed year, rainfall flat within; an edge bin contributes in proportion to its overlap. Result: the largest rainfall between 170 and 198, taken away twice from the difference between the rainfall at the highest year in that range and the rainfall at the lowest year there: -392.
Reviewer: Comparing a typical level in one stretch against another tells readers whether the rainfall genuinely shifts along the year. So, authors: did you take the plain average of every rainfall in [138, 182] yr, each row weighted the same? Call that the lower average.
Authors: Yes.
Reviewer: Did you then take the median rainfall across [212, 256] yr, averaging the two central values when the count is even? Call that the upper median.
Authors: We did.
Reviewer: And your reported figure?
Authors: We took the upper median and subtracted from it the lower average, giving -3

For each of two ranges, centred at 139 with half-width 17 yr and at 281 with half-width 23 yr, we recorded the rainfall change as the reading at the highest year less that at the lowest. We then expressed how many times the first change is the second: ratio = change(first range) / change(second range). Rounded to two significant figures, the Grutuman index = -1.9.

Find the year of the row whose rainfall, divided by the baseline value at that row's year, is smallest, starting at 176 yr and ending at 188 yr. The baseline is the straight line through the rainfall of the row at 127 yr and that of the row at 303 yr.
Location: 185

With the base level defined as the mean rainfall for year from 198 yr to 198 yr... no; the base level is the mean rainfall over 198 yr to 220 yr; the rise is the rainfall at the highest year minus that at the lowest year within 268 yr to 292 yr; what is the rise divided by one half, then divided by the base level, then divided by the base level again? -0.0011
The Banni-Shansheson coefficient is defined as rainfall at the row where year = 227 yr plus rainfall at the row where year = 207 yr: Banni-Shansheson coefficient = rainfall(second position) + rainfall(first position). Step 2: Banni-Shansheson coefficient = 310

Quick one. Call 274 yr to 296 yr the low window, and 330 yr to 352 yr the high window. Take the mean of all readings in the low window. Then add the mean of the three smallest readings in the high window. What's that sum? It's 304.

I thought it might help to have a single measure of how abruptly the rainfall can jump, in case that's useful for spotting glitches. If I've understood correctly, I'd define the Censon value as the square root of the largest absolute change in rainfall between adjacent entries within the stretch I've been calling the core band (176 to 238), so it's 4.6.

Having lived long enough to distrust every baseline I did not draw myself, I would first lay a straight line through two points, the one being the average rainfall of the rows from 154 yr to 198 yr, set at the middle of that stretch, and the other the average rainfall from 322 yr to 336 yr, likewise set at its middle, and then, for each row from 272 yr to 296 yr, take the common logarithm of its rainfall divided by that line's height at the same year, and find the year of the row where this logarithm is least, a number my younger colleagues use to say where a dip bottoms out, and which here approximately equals 293 yr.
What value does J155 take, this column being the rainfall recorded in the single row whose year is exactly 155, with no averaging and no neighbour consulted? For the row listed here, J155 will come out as 156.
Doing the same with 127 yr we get 131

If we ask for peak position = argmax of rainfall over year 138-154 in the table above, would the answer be 153 yr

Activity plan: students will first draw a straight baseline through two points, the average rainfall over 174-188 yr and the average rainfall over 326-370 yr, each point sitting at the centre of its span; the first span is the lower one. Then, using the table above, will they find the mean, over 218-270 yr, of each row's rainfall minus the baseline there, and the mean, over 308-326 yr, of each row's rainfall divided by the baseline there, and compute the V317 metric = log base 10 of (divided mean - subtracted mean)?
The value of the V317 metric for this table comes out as 1.12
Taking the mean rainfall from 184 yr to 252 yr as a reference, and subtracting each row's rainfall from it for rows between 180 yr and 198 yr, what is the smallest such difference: -23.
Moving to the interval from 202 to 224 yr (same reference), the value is -17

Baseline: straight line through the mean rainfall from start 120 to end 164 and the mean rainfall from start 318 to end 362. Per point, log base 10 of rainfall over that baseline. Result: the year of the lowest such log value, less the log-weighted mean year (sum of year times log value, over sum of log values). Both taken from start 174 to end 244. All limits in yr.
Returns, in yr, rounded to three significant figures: 16.6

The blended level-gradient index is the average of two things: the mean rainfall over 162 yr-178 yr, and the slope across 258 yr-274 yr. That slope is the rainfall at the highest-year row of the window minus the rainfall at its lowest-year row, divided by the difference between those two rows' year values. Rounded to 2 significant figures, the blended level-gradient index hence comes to 86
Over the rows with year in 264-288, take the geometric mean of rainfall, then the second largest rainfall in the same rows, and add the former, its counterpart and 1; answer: 322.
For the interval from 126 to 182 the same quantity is 323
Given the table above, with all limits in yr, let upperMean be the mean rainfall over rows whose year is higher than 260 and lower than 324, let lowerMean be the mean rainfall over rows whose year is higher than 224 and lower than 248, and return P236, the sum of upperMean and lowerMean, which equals 304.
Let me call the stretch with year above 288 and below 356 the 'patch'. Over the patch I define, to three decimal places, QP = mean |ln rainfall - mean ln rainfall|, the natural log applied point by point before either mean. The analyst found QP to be 0.055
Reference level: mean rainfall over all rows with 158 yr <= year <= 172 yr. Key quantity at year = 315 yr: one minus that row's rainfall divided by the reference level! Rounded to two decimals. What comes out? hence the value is 0.19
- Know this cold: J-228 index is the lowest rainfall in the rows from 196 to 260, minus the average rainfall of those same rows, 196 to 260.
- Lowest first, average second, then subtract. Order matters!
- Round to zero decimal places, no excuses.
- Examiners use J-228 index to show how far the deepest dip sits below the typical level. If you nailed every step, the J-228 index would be -20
